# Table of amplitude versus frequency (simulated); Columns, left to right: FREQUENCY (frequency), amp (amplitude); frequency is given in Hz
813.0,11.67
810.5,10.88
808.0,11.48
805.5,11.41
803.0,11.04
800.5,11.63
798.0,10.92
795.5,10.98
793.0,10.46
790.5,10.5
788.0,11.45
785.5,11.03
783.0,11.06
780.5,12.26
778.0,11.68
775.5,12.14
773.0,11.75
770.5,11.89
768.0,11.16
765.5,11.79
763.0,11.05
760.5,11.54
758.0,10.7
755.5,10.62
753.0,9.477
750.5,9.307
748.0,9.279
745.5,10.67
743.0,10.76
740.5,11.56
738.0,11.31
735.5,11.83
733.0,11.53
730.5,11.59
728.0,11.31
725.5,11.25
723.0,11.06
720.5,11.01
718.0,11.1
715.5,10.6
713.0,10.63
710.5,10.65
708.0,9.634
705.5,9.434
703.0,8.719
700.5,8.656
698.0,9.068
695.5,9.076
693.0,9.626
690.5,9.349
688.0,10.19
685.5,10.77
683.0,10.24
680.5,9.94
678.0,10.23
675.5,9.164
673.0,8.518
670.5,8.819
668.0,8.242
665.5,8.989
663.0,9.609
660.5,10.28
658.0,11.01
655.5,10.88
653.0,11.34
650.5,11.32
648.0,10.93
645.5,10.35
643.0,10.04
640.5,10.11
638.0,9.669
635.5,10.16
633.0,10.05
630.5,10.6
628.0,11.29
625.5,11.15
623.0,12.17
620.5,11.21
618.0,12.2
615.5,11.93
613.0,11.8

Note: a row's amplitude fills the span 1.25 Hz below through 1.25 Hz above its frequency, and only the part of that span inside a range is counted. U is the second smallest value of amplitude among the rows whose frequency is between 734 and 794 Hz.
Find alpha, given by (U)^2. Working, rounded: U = 9.307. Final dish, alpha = 87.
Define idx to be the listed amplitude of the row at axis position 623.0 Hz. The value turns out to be 12.17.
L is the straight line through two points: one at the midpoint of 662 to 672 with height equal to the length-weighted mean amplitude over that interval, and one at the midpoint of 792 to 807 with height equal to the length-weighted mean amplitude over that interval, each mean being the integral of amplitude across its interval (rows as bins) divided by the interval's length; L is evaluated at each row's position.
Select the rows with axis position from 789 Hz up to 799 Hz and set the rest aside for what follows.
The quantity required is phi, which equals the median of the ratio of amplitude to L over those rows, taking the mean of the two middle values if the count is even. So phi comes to 0.97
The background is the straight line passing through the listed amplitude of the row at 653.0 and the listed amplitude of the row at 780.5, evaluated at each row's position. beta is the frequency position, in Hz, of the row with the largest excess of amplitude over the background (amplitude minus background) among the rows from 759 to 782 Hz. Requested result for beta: 780.5 Hz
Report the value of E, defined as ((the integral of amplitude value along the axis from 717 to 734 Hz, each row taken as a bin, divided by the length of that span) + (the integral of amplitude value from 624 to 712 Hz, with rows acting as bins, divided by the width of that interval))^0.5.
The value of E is 4.61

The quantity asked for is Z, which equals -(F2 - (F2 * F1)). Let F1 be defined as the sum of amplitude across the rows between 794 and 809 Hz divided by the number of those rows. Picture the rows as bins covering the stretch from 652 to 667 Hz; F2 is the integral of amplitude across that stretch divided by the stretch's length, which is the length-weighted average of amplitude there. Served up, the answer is 106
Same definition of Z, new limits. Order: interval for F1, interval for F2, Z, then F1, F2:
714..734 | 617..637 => 113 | 11.18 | 11.1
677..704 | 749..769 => 92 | 9.62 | 10.7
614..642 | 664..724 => 97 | 10.96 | 9.7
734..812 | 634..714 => 99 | 11.08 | 9.9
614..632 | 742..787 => 116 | 11.51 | 11.0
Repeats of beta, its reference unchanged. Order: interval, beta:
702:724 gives 718.0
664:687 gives 685.5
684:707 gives 685.5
